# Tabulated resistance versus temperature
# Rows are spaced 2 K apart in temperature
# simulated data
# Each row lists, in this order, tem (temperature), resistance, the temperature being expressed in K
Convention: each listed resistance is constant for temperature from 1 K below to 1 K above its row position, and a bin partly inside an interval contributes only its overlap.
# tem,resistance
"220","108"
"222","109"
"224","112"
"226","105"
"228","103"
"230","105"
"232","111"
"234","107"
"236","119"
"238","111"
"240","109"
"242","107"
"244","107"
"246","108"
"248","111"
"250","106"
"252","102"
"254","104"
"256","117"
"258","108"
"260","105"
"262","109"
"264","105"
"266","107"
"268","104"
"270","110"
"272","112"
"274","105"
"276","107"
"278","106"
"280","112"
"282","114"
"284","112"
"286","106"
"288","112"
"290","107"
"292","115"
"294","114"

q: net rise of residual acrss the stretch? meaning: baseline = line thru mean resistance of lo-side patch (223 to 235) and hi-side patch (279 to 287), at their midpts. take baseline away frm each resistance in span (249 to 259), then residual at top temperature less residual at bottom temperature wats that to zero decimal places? 1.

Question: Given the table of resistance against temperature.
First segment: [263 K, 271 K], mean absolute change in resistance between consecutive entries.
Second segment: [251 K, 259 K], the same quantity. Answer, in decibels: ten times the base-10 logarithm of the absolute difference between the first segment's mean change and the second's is 6.4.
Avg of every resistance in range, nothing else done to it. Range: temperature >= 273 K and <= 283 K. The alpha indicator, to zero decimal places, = 109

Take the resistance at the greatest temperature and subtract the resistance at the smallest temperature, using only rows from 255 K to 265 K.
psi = -12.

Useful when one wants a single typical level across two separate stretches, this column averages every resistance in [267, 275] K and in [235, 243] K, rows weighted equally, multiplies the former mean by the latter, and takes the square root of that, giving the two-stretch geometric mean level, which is 109.6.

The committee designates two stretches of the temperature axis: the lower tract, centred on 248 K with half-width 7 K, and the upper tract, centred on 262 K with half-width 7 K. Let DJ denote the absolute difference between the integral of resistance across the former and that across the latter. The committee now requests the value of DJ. 20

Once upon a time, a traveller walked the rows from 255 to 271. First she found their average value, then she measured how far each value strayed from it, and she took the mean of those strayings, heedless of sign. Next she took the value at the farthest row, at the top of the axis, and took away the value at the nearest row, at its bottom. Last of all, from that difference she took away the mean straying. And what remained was -9.9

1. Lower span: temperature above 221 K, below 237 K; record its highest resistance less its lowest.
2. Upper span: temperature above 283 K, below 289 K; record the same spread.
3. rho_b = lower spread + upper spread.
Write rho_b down 22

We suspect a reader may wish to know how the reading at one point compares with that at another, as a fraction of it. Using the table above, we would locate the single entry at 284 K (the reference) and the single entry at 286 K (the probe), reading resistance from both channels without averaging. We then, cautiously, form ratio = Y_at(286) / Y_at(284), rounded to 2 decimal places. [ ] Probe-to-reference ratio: 0.95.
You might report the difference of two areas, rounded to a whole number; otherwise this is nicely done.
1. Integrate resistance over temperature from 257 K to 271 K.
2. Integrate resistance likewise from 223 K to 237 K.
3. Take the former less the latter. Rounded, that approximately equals -28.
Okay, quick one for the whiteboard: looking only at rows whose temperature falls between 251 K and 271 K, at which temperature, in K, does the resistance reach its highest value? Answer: 256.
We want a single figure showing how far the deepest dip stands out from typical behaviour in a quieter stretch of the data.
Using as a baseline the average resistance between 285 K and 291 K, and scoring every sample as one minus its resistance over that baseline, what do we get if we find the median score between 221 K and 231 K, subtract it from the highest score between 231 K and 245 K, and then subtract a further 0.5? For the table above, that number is -0.518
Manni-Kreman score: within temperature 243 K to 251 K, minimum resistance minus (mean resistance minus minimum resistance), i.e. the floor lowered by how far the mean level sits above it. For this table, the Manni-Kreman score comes 104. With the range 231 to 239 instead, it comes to 102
